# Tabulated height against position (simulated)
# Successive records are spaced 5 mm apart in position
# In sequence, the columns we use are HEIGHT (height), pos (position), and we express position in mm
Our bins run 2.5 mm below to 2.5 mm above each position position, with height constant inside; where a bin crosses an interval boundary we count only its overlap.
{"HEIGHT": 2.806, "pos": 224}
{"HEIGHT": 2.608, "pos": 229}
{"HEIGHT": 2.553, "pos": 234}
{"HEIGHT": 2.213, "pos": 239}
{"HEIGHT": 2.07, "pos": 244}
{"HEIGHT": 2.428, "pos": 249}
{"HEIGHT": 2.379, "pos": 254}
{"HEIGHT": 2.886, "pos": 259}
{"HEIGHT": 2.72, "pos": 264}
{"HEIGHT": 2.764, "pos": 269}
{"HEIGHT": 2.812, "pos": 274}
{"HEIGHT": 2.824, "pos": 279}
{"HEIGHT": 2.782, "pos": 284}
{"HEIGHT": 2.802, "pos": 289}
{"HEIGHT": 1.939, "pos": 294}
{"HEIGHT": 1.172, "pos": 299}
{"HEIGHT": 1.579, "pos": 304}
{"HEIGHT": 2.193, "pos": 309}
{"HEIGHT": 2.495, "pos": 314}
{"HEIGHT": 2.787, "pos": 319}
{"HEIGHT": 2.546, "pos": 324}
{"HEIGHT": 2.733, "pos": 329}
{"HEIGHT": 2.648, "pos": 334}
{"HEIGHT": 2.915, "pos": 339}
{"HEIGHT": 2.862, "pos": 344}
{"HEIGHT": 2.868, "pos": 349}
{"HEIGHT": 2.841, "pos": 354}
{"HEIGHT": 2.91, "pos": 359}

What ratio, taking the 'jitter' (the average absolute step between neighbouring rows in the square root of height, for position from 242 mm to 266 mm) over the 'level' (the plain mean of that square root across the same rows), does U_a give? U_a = 0.05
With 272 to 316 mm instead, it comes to 0.09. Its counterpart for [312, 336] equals 0.04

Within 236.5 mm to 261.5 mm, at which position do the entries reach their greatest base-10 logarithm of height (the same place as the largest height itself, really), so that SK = 259 mm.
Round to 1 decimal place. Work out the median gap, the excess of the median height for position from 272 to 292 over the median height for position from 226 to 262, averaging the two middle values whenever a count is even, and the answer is 0.4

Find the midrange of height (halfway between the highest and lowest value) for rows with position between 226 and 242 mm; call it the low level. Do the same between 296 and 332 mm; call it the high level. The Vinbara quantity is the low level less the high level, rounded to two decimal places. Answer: 0.43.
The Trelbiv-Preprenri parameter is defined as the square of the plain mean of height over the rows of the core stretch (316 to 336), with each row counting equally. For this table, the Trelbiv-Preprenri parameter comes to 7.2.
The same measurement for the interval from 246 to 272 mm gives 6.9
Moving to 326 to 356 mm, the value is 7.9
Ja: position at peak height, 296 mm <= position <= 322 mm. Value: 319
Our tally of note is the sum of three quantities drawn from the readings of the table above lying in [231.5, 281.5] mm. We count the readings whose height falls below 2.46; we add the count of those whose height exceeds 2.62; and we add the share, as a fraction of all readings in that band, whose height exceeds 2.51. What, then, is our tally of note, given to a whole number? 10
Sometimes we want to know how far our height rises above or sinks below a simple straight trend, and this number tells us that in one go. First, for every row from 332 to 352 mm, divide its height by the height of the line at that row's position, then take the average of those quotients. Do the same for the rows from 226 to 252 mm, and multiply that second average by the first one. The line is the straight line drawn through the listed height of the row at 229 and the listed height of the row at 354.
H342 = 0.91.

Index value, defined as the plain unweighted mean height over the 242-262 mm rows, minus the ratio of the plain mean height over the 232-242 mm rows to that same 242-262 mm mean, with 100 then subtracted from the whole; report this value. -98.5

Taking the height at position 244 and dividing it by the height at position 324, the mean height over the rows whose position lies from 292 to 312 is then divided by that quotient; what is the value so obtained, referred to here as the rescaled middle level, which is 2.1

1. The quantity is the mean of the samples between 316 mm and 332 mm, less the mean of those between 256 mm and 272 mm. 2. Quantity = -0.1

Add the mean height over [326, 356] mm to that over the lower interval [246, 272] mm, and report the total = 5.4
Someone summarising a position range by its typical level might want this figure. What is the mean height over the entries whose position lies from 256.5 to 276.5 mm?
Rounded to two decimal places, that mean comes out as 2.80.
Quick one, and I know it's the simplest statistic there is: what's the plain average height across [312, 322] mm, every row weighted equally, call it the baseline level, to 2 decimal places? 2.64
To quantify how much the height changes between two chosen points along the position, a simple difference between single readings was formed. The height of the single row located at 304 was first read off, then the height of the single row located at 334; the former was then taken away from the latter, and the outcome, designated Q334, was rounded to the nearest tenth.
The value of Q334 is 1.1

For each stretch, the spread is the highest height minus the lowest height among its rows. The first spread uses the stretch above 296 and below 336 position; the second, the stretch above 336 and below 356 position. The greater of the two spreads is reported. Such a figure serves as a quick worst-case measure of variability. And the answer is 1.6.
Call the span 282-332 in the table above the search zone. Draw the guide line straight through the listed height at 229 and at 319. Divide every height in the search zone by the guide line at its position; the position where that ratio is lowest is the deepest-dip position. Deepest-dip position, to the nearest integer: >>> 299 mm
